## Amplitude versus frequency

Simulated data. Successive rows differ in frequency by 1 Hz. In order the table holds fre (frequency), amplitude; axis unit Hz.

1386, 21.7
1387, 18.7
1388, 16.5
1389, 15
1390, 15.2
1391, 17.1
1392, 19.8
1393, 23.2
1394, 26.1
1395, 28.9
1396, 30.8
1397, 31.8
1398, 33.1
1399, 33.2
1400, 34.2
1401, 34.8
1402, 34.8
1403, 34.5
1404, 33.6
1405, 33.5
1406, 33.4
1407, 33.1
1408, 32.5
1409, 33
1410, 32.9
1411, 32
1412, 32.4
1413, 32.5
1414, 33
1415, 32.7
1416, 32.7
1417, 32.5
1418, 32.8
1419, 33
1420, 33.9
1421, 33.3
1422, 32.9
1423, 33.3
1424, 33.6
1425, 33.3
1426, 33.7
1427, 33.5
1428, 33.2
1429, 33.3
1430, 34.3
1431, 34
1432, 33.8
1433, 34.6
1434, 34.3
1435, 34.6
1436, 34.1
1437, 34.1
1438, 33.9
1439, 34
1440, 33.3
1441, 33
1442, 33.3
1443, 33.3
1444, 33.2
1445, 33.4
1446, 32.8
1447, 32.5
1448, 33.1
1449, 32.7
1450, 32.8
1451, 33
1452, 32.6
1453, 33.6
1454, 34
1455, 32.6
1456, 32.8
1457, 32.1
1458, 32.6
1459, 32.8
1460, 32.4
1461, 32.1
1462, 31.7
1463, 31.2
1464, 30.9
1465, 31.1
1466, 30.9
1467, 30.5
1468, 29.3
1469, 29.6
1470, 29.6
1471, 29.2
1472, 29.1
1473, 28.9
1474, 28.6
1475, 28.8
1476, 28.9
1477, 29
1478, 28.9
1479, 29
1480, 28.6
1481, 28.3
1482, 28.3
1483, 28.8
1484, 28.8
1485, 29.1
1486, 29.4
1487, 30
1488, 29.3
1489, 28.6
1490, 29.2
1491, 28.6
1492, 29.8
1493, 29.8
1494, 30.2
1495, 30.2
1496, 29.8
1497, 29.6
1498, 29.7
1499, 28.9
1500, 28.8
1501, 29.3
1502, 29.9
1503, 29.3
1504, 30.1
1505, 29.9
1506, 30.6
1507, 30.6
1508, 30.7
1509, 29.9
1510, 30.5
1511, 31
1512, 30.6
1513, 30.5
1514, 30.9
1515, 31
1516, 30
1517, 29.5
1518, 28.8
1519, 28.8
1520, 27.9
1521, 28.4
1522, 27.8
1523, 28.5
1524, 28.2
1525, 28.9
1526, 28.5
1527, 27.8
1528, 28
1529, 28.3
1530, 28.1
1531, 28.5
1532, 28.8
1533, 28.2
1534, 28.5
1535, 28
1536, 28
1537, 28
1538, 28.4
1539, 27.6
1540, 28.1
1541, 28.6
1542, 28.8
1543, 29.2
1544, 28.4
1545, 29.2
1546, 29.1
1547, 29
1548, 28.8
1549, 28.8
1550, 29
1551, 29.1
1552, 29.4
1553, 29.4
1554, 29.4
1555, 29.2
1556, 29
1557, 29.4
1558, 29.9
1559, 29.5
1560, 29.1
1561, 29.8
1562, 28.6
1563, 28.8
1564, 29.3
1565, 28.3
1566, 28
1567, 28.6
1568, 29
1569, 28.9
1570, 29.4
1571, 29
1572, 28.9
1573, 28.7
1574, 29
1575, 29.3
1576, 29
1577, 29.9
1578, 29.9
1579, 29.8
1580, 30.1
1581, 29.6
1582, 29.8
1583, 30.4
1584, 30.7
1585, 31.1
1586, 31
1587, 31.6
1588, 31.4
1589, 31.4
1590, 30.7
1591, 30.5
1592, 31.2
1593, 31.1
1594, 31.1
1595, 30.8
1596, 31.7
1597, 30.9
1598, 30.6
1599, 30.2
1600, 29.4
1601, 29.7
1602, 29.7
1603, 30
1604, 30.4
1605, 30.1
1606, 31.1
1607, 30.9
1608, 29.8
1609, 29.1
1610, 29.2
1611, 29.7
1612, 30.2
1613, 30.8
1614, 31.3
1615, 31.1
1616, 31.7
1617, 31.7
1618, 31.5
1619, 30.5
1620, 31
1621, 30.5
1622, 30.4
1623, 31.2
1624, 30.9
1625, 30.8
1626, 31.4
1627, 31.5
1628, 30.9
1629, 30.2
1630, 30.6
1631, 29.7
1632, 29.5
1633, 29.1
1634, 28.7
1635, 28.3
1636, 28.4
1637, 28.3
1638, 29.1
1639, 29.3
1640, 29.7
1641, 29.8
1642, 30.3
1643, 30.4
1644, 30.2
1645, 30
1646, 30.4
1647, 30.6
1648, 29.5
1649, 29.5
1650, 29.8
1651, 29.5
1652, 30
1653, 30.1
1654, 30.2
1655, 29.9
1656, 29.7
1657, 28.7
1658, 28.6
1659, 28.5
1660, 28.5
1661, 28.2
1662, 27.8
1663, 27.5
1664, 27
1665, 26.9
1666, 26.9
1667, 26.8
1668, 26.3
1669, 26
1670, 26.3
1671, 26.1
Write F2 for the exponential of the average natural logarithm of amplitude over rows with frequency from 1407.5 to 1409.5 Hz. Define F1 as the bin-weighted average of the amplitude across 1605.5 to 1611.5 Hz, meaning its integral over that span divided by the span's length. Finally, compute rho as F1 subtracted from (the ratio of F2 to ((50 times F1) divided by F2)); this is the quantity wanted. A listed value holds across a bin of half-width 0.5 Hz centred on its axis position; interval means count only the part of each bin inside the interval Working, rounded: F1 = 30.0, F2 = 32.7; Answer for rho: -29.3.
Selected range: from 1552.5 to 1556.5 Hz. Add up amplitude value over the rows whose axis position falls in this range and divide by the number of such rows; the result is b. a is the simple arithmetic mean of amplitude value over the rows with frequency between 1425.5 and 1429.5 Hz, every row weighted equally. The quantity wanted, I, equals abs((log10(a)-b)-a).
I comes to 61.2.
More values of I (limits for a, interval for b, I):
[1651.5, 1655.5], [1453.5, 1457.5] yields 61.4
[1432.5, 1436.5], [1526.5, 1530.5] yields 60.9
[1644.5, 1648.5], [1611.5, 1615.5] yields 59.5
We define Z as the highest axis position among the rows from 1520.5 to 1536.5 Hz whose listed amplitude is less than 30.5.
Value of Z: 1536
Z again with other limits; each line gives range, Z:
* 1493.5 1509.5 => 1509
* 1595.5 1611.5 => 1611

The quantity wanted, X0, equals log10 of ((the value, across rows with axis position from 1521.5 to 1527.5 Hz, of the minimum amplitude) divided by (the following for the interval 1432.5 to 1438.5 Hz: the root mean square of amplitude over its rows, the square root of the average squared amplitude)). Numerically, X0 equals -0.09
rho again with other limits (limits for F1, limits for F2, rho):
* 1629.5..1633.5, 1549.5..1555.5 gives -29.1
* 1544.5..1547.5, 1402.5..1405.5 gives -28.3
